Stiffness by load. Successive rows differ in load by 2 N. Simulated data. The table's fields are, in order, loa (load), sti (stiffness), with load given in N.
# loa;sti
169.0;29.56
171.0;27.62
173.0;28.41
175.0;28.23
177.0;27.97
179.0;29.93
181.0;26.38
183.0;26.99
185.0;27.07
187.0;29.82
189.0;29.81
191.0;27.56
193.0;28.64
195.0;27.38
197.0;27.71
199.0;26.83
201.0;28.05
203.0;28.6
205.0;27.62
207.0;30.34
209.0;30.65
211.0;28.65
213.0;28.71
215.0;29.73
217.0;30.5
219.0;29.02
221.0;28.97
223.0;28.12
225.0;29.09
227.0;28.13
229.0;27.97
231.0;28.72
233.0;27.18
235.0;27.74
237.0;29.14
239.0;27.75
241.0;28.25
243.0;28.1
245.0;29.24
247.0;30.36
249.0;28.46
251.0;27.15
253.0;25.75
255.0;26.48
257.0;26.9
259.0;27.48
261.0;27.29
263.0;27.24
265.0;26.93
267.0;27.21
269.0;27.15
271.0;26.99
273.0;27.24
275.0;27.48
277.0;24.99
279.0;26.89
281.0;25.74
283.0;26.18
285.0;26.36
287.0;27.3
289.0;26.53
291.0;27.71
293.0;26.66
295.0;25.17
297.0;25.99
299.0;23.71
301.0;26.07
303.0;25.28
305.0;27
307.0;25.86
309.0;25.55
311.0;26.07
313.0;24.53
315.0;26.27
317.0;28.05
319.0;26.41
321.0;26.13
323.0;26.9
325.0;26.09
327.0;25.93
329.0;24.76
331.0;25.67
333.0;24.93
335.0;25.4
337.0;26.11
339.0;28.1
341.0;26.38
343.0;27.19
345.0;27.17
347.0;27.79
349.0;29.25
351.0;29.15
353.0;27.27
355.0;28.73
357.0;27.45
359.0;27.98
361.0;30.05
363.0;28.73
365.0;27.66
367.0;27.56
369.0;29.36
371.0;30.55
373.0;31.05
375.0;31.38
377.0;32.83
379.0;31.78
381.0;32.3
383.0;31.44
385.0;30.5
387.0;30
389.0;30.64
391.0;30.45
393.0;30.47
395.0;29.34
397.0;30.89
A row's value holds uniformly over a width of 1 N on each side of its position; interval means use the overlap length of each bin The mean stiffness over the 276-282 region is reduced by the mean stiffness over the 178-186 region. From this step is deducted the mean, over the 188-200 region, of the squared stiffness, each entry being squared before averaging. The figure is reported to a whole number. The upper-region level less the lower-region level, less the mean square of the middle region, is -786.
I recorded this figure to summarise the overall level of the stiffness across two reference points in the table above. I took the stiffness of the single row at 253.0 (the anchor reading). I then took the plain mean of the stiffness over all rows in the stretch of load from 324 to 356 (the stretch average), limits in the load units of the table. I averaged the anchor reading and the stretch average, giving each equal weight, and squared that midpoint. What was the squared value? 692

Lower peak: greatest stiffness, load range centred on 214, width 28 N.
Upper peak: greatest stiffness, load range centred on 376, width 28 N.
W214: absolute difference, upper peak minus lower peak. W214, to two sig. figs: 2.2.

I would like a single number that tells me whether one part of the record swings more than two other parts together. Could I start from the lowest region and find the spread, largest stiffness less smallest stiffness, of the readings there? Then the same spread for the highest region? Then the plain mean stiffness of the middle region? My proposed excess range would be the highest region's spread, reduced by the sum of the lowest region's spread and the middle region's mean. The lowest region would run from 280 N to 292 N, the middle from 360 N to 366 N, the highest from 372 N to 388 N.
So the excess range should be -28.0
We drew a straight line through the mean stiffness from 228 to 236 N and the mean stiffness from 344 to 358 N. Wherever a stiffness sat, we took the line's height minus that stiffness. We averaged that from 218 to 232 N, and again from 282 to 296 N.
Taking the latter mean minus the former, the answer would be 2.1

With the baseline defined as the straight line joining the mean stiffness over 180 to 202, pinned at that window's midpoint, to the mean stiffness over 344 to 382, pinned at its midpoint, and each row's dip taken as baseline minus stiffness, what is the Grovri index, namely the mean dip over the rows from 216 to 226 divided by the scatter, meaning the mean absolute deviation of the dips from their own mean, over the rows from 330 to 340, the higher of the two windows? -1.2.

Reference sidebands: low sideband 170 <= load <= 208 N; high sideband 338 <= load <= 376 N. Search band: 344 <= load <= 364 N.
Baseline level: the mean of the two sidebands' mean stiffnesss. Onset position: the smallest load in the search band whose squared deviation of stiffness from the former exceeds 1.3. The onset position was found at 345.0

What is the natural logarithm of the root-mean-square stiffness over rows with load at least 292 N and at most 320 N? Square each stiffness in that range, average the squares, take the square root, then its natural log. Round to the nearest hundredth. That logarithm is 3.26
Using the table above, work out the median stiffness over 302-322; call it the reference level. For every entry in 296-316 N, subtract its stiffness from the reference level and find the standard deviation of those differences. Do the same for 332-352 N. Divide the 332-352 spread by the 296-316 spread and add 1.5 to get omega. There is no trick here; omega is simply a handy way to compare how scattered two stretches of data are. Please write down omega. 3.1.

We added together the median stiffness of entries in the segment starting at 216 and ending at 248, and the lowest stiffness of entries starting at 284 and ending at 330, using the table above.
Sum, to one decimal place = 52.2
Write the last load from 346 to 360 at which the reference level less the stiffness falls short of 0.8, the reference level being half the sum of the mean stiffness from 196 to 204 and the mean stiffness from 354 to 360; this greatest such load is 359.0 N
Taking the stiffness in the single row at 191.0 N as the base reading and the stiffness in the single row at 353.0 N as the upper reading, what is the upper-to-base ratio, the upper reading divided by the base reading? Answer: 0.99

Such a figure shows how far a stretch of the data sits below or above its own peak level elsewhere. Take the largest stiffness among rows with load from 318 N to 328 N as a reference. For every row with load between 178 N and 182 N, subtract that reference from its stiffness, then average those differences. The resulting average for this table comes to 1.3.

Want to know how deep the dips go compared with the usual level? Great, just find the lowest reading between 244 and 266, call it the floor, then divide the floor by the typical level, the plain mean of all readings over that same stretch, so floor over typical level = 0.934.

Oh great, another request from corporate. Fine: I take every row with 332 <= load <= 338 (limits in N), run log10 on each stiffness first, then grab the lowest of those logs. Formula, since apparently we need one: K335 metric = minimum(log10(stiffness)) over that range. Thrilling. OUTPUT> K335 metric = 1.40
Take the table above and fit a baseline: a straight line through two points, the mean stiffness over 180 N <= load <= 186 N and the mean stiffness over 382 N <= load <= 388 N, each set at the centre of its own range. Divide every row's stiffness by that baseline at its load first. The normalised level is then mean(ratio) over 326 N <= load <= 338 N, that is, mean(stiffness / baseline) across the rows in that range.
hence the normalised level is 0.86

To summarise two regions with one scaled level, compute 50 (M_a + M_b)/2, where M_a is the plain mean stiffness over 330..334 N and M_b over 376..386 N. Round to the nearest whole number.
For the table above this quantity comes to 1427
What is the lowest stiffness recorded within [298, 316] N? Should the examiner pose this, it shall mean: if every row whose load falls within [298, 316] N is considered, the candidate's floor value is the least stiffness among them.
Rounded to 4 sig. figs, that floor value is 23.71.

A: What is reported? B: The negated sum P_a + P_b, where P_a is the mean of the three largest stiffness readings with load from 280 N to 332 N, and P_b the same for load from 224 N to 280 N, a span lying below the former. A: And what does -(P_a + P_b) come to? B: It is -57.3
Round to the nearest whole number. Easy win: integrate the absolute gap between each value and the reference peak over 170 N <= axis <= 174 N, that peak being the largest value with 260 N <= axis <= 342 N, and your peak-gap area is 2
